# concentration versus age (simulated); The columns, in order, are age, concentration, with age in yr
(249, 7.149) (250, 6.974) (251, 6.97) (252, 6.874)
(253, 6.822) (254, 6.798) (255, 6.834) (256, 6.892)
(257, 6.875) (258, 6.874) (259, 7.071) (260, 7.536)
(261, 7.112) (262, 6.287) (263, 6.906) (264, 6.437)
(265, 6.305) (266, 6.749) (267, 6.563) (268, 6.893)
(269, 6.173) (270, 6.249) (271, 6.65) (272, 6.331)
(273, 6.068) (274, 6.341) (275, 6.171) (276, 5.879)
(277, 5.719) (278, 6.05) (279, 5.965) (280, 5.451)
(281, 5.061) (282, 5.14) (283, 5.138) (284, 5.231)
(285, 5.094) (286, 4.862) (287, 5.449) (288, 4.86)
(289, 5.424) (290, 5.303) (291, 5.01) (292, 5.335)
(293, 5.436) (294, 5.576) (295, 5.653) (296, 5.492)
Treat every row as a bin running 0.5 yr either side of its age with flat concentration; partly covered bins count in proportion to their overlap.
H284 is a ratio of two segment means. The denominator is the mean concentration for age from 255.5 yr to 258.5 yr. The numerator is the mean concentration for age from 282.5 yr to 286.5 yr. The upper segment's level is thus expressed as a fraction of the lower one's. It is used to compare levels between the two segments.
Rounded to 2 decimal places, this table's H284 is 0.74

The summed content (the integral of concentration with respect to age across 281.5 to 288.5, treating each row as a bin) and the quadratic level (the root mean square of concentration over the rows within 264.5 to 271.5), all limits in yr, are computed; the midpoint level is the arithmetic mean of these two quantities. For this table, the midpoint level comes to 21.1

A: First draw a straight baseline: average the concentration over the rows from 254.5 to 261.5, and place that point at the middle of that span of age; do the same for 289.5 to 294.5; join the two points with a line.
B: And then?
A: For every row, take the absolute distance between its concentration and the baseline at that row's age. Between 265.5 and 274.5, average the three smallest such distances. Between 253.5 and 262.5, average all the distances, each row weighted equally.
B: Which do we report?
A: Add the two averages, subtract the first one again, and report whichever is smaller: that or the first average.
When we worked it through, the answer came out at 0.043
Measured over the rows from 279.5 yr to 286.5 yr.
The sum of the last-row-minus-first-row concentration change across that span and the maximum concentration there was 4.9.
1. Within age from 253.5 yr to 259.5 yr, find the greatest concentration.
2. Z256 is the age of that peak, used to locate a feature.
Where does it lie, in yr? 259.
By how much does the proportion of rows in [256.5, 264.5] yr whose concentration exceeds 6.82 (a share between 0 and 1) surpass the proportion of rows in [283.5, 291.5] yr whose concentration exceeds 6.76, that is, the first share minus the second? 0.75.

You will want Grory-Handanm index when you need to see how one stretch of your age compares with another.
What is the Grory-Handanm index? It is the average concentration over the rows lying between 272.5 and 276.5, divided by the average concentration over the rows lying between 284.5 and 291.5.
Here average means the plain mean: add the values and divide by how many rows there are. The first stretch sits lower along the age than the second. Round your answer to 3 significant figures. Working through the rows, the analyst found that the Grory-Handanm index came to 1.19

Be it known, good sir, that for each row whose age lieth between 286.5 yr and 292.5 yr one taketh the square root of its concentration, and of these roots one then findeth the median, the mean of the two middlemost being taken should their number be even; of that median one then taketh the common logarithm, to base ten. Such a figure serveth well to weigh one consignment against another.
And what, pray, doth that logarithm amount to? 0.363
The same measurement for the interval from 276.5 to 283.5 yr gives 0.368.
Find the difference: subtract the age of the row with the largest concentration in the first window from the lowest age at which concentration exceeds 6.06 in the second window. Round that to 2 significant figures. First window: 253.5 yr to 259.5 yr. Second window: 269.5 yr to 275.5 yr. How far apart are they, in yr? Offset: 11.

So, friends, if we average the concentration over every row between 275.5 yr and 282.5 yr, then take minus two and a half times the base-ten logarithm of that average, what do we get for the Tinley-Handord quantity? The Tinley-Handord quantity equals -1.87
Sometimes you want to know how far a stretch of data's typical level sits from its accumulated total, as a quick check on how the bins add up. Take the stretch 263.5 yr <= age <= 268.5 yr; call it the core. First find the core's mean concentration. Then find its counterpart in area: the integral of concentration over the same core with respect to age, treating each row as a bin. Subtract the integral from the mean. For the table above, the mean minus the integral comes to -26.4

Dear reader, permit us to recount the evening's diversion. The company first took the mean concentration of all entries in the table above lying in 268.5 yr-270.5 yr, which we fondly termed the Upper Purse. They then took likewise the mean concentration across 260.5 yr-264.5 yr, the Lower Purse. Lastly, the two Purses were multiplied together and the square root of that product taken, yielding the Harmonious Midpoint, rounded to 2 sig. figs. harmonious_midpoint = 6.4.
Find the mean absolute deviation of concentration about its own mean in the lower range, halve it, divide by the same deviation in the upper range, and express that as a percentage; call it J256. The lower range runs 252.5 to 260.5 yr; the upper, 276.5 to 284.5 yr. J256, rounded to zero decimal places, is 26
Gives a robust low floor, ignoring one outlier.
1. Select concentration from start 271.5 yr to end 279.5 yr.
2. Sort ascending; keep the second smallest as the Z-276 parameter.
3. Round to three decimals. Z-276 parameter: 5.879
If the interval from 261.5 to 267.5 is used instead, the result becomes 6.305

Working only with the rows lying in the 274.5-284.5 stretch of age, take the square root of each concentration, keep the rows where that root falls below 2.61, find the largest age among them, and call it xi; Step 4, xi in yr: 284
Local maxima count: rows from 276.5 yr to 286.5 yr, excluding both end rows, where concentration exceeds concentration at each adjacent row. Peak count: 3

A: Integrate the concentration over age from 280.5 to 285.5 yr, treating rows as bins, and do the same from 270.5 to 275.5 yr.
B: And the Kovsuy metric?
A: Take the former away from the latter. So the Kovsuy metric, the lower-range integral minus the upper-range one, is 5.9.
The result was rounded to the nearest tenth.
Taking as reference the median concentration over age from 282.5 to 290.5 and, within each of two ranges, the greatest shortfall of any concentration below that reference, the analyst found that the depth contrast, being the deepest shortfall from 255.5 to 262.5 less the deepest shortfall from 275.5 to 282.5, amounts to -1.2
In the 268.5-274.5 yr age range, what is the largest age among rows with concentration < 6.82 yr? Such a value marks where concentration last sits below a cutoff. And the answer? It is 274 yr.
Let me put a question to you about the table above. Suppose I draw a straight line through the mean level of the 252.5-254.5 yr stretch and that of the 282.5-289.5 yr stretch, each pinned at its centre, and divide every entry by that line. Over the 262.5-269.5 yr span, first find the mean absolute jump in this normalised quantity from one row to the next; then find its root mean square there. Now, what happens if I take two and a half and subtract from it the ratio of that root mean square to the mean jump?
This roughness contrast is -16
